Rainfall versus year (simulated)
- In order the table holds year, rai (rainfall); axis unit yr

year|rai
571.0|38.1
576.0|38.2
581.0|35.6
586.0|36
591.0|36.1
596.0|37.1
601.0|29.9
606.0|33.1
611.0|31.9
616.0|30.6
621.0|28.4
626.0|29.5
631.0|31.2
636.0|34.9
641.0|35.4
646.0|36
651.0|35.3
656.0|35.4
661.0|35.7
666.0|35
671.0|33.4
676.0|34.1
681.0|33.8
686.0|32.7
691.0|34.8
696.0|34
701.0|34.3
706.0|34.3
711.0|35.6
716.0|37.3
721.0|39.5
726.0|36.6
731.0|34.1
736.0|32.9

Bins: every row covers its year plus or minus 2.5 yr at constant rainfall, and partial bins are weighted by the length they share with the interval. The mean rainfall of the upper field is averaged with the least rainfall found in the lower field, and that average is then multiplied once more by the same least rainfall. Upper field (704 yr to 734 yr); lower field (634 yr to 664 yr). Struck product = 1241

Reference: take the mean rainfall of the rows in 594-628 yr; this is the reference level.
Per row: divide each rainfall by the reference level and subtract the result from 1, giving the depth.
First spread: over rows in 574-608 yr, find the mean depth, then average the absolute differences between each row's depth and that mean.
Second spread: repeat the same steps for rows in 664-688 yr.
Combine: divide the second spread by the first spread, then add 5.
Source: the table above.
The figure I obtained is 5.29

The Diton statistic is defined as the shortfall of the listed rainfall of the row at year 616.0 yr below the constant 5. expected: -25.6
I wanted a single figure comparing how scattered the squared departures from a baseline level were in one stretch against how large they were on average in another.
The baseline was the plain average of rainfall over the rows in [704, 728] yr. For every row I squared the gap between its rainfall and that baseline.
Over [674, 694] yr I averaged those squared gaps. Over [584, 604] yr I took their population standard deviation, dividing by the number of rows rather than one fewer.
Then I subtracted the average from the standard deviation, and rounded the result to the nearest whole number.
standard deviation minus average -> 11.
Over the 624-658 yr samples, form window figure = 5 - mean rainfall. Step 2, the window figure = -29.0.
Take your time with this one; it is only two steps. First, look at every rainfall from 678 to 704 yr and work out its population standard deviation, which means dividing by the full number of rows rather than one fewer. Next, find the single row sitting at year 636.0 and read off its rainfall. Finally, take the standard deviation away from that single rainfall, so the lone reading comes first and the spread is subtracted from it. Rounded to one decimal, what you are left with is 34.2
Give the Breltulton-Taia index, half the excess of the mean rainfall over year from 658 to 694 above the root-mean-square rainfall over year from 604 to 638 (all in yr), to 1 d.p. 1.4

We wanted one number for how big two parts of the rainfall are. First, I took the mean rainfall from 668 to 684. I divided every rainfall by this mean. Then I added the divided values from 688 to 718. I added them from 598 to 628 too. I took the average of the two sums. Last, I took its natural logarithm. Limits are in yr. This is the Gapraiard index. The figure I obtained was 1.763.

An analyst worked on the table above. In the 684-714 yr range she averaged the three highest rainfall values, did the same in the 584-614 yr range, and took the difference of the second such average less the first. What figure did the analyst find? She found 1.50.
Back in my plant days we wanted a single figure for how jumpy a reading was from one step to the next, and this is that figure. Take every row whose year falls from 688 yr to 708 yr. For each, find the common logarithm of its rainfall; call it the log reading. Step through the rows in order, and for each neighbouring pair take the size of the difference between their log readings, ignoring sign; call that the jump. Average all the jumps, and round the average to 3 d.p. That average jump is 0.005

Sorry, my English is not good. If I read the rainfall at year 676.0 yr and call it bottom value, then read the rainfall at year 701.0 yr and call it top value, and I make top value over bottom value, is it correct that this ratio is 1.01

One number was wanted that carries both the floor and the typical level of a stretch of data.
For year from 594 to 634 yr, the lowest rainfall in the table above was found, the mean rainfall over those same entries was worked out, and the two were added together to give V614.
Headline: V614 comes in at 60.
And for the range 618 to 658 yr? 62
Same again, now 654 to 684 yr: 68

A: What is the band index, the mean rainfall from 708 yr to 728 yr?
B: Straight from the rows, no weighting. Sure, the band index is 37.2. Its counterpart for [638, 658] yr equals 35.5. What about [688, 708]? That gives 34.3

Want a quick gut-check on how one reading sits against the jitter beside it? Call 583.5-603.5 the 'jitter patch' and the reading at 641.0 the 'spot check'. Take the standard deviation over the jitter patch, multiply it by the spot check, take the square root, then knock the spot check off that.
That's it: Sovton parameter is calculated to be -25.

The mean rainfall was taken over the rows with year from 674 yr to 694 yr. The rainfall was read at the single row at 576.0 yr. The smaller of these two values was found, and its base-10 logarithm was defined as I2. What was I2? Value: 1.53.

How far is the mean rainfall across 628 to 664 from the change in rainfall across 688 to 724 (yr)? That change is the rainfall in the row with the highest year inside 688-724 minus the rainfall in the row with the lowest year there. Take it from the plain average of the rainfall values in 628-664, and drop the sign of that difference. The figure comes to 30.1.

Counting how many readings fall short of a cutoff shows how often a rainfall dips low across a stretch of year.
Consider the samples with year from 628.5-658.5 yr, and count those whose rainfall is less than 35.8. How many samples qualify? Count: 5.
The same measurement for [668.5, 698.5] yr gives 6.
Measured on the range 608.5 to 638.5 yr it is 6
